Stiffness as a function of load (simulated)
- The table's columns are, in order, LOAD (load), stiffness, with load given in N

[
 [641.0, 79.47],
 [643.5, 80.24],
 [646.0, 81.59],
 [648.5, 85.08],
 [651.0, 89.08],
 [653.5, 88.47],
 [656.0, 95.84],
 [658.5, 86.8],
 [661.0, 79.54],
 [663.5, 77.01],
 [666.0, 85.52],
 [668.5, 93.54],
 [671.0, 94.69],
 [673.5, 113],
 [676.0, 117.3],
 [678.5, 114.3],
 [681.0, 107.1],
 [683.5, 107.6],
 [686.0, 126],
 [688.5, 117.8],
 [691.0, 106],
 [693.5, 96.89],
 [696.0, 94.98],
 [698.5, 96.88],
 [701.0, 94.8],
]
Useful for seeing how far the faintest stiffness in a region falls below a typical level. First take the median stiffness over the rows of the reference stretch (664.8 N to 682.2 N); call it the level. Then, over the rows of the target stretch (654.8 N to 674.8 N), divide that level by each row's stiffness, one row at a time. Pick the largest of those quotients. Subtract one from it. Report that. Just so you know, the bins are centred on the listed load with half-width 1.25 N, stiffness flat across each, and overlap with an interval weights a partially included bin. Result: 0.39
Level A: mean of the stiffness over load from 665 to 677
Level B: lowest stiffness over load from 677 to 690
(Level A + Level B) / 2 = 104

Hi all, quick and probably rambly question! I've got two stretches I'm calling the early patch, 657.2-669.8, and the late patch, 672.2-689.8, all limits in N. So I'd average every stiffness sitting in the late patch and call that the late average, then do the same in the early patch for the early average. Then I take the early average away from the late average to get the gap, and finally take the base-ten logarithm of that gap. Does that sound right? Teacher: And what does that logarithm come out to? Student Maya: 1.48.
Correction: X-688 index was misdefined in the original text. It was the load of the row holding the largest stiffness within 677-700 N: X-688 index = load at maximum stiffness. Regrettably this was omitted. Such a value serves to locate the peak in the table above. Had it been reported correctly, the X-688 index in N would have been 686.0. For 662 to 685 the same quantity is 676.0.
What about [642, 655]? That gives 651.0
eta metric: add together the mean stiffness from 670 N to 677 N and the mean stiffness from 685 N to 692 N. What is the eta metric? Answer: 225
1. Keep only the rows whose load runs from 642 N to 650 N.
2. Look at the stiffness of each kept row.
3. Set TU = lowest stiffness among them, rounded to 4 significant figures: 80.24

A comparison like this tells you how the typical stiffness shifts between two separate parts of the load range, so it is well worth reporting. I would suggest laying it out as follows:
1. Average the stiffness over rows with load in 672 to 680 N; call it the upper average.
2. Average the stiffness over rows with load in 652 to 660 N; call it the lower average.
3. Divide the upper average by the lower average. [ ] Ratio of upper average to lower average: 1.27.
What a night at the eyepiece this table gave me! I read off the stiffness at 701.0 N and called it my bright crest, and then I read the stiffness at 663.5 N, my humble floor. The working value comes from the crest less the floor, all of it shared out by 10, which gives 1.8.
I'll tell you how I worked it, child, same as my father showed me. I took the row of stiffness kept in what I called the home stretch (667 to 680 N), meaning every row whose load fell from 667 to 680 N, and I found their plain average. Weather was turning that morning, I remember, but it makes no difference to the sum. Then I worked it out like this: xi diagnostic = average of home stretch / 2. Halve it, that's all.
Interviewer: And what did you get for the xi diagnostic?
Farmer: 53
